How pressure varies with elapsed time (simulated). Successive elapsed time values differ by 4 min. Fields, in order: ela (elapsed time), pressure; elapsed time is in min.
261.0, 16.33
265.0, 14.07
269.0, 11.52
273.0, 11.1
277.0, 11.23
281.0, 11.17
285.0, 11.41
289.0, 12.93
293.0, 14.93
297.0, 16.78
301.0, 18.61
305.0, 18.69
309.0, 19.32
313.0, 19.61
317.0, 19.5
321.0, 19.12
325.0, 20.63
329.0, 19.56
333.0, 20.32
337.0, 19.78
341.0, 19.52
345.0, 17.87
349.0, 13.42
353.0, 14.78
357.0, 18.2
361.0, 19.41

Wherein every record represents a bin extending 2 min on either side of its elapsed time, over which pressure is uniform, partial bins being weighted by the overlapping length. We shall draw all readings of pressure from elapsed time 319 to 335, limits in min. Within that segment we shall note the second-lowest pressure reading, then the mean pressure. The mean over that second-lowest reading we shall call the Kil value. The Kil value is 1.02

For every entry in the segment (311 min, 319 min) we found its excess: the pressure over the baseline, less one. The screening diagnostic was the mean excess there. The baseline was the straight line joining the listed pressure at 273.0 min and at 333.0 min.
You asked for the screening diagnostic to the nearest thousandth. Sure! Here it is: 0.114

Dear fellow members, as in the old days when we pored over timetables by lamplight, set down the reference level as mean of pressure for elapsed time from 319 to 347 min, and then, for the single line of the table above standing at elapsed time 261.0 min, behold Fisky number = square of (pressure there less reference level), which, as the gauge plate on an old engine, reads 10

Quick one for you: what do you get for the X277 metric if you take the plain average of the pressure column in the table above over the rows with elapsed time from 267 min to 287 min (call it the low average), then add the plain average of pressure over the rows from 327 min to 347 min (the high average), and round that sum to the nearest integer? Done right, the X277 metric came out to 31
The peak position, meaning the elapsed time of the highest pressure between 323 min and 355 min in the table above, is 325.0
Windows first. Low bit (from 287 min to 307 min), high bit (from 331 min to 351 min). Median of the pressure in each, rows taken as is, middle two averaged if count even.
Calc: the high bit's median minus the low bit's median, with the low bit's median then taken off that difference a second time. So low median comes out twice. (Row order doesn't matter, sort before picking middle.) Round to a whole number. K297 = -14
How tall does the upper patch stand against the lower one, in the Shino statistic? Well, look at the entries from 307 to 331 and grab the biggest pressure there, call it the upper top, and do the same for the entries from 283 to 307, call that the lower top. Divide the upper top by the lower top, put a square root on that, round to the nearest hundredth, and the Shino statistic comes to 1.05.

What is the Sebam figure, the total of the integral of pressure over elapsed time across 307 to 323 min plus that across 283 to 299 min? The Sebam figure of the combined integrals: 534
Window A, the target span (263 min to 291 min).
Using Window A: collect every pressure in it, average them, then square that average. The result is 142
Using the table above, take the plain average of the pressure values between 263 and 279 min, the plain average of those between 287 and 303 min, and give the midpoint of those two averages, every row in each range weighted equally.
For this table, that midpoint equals 13.9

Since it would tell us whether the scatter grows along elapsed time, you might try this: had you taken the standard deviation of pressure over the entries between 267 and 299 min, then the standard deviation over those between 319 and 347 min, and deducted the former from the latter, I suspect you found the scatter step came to -1.2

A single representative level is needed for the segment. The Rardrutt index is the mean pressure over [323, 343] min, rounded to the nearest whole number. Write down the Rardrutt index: 20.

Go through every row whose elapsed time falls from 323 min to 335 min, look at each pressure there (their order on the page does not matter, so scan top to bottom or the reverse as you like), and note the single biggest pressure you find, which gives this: 20.63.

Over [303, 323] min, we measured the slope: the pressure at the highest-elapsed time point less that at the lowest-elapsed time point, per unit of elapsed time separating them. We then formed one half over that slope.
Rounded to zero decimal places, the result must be 19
